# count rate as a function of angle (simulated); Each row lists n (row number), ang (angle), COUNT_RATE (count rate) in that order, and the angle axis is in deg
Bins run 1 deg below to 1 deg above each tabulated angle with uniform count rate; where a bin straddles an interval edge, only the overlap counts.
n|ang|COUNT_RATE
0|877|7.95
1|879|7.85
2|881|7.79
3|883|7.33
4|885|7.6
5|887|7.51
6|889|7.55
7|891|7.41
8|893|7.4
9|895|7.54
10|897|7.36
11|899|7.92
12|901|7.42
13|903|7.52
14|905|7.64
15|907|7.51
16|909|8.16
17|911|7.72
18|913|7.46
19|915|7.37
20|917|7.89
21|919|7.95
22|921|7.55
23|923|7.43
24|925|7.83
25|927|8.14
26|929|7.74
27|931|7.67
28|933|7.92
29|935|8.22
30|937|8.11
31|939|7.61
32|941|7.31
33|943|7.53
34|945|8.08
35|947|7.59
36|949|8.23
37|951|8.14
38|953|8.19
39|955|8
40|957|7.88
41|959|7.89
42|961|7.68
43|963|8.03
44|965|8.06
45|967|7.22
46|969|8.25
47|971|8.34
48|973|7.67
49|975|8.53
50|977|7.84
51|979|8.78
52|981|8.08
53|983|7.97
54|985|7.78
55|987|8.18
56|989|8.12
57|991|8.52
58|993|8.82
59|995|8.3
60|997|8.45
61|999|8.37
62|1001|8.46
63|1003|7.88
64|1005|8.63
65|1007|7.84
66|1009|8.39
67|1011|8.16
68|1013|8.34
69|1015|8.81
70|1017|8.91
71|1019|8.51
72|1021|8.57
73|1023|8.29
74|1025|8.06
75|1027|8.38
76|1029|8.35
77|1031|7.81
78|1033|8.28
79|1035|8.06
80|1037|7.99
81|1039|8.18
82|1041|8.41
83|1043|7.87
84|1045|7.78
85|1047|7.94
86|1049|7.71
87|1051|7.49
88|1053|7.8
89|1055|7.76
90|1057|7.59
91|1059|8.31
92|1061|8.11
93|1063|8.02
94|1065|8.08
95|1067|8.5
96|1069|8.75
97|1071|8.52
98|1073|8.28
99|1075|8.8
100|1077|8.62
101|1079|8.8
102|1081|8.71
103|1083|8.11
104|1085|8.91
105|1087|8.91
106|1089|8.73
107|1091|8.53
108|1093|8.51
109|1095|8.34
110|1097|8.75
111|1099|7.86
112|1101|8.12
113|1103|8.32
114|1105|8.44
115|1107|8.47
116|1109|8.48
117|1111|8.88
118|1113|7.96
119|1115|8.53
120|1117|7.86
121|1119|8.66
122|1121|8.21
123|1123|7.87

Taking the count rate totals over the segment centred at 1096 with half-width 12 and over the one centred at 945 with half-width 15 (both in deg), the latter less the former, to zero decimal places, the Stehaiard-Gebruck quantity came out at 16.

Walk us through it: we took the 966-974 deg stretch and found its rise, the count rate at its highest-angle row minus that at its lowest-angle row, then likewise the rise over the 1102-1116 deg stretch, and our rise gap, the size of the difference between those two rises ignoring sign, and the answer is 0.24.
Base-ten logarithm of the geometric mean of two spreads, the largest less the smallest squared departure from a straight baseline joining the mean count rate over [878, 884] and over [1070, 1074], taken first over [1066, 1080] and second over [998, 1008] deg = -0.8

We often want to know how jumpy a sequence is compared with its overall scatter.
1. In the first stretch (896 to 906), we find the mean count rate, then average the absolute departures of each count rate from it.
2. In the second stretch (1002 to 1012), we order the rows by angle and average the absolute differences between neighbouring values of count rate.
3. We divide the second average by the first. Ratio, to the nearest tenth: 3.5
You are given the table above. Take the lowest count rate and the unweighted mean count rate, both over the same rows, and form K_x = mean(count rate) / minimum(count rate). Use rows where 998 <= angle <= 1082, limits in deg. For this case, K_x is 1.10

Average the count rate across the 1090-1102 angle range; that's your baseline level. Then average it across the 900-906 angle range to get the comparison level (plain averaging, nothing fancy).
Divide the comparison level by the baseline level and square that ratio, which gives 0.81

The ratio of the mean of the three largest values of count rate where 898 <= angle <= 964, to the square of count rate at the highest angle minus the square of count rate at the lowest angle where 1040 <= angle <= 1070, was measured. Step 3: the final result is 1.4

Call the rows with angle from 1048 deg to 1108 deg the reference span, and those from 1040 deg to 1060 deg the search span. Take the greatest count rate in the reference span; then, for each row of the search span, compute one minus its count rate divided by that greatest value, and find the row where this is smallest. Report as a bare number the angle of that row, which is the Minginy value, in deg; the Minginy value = 1041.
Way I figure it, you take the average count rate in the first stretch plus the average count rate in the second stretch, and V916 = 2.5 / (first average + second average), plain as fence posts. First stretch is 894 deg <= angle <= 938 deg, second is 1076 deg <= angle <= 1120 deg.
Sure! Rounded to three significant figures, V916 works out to 0.154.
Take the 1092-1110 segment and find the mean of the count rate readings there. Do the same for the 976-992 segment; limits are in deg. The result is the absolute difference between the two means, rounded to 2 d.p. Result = 0.21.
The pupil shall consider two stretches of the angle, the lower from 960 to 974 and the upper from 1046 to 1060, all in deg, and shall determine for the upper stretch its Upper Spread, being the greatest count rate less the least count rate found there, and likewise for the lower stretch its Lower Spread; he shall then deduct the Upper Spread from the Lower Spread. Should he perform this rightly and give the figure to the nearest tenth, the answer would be 0.3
